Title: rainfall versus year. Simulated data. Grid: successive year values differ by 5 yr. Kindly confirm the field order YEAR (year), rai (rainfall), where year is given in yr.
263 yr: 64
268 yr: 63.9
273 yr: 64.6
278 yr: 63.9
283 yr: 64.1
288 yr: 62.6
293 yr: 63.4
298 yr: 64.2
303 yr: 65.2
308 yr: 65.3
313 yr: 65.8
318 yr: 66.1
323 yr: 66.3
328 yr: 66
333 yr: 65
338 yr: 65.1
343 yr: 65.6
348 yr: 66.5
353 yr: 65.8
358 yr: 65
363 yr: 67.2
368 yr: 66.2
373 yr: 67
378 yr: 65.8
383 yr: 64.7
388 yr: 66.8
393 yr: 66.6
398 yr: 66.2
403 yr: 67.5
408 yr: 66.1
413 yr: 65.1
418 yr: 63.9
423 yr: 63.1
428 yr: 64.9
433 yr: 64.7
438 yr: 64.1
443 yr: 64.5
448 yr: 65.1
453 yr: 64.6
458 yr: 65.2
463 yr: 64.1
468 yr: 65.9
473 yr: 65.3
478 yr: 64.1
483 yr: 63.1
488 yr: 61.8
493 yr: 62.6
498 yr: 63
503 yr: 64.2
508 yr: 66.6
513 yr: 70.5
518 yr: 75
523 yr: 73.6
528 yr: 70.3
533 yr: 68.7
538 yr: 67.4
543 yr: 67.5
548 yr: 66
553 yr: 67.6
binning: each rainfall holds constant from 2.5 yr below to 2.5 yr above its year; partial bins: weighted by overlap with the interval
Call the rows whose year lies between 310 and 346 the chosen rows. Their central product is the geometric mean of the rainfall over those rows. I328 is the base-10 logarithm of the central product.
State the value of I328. 1.82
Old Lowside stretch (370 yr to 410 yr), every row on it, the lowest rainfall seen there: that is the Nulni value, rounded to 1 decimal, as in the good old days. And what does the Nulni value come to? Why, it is 64.7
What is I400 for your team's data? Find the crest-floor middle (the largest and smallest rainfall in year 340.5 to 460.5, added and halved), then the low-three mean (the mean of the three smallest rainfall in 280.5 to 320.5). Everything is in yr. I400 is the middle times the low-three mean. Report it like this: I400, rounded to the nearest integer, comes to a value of 4138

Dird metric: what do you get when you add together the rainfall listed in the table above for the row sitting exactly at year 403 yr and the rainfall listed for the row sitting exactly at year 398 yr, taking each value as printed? 134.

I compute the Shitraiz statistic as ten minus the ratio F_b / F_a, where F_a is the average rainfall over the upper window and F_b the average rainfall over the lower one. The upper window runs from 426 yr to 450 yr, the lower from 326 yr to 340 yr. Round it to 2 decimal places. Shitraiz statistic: 8.99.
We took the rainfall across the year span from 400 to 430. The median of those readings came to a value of 65.0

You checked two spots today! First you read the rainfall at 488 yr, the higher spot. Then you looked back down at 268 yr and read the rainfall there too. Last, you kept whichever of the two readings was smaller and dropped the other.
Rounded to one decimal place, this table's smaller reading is 61.8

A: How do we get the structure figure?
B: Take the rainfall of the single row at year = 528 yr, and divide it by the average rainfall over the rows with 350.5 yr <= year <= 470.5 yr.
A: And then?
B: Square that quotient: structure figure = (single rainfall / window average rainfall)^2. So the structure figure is 1.15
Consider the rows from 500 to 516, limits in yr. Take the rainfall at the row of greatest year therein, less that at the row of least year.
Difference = 6.3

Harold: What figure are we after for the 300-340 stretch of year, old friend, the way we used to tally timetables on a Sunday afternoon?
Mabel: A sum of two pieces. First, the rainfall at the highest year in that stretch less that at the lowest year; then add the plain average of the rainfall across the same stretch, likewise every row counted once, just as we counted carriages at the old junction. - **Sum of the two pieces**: 65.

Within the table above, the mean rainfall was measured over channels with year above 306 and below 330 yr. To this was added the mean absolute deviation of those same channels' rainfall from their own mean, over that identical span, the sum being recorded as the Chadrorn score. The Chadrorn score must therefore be 66.2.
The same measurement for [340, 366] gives 66.7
